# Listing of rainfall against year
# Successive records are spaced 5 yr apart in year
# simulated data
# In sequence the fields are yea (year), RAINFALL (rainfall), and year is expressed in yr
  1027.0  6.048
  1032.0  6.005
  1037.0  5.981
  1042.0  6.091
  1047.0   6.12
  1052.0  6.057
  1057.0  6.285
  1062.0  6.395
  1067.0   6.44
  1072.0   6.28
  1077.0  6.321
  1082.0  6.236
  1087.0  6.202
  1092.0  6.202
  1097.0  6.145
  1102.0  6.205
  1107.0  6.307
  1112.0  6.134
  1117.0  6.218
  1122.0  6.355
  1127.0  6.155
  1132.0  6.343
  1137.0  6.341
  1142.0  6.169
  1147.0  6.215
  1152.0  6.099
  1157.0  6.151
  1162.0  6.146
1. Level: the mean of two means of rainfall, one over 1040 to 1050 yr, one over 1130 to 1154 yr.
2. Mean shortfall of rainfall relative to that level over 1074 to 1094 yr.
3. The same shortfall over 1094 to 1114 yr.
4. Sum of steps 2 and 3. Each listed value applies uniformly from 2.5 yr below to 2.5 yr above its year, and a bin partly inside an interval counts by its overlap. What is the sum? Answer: -0.10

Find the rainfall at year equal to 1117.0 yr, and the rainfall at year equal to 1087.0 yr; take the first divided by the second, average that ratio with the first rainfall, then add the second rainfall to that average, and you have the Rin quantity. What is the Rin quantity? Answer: 9.81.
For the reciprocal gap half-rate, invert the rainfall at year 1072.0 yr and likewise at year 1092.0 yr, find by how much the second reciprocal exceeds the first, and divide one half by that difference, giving 250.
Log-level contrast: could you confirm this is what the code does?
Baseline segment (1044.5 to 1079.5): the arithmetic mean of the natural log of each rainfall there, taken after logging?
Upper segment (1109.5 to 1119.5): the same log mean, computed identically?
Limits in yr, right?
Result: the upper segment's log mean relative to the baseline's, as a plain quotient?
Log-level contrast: 0.99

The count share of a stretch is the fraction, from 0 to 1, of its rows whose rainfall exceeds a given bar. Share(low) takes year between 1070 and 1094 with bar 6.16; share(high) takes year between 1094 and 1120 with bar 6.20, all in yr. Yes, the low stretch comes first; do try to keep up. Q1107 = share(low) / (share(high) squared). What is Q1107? 2.8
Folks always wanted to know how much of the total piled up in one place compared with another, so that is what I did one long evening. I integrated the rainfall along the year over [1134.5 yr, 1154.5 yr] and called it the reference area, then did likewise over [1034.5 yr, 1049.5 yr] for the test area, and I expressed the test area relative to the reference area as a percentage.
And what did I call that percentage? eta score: 73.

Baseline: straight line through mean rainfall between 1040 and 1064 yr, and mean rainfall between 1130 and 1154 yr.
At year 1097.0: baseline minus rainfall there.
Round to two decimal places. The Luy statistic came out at 0.07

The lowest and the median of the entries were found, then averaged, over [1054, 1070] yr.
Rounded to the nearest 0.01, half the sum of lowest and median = 6.34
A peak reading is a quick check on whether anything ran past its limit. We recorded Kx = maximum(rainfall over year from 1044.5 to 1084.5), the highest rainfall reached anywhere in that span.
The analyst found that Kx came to 6.44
